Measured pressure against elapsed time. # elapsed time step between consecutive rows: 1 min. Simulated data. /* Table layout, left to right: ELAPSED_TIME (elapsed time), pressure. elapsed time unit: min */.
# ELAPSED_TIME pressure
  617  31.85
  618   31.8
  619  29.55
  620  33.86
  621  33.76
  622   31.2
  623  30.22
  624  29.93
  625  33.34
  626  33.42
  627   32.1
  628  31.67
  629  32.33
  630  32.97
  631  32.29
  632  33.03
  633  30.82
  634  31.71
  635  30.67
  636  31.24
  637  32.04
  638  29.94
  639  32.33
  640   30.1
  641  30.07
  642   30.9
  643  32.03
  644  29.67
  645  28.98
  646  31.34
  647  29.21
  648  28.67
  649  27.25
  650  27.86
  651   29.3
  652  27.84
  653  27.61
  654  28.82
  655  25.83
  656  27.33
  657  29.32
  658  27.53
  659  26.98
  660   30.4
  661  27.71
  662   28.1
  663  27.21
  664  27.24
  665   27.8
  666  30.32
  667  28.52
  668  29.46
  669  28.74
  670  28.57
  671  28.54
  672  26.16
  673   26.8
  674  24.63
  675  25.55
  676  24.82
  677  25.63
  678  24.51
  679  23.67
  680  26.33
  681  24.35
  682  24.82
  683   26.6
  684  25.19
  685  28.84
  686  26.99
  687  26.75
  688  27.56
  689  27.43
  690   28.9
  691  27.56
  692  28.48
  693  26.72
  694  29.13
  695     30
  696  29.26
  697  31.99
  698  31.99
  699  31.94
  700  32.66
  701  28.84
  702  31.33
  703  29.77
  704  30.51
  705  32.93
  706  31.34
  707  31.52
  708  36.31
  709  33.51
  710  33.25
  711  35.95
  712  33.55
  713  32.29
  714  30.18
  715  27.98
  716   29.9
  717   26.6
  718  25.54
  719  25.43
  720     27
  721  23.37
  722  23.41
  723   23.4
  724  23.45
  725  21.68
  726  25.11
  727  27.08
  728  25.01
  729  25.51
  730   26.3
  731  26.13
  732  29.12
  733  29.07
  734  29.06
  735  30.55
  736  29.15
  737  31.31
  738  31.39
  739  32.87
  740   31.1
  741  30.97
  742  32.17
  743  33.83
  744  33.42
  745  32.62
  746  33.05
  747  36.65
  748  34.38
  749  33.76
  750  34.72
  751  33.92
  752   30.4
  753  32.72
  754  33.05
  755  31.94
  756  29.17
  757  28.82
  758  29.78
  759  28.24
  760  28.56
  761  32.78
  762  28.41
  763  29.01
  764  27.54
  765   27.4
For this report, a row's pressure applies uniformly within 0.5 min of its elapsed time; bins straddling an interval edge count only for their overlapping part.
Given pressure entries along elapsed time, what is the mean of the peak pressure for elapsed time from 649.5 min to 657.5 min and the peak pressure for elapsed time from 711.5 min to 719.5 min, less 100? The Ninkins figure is -68.6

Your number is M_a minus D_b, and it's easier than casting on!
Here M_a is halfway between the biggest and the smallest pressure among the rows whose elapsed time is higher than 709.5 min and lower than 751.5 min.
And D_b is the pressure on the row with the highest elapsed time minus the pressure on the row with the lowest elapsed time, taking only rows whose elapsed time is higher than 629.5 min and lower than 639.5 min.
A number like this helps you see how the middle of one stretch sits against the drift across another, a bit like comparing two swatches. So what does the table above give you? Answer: 29.8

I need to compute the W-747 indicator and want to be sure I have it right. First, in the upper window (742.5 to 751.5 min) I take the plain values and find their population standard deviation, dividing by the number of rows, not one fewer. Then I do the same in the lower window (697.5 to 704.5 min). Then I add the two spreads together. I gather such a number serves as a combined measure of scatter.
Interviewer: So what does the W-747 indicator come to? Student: 2.4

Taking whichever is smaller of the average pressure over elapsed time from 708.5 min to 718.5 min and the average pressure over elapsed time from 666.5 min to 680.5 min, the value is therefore 26.6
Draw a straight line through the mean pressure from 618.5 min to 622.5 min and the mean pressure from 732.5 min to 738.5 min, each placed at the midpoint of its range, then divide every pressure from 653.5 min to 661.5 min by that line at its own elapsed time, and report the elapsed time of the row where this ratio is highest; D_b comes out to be 660 min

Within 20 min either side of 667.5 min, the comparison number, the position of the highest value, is 660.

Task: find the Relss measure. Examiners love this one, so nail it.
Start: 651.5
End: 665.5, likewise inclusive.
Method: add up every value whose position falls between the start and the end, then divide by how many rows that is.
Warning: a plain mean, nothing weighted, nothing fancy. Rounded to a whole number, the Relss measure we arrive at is 28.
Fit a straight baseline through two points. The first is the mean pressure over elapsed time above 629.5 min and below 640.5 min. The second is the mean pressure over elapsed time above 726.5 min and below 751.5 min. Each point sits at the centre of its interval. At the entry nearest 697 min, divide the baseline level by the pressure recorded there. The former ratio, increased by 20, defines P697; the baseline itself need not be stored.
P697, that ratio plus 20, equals 21.0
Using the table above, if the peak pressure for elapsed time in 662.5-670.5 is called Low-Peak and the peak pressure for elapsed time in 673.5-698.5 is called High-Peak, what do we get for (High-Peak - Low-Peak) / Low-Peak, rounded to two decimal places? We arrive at 0.06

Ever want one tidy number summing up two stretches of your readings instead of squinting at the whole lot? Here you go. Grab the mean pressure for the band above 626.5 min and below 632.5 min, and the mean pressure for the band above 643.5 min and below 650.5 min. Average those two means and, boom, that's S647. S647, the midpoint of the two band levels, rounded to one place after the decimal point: 30.7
